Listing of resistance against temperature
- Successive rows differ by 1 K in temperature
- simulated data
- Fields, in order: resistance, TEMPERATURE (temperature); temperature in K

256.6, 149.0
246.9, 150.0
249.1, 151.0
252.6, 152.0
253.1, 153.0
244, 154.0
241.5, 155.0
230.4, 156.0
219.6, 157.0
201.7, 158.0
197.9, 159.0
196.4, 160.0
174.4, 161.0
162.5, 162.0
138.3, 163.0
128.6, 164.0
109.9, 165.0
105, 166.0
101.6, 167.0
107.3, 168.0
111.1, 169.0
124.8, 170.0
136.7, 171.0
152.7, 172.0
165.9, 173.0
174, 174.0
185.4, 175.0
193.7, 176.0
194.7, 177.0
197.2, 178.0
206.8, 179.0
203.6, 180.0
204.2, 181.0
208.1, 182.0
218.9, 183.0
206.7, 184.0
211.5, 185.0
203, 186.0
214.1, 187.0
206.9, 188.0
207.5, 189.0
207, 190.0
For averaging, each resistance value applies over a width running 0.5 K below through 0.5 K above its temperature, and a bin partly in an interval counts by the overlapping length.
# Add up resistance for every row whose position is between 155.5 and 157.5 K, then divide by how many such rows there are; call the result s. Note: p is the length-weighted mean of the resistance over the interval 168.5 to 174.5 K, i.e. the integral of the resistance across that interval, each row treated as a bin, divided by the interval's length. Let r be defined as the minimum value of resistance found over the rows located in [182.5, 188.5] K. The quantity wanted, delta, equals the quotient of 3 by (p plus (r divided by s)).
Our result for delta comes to 0.021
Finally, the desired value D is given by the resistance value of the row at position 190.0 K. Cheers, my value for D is 207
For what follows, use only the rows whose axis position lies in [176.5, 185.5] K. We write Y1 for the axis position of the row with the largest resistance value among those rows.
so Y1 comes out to 183.0 K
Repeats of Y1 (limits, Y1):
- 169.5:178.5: 178.0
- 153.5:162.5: 154.0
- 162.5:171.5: 163.0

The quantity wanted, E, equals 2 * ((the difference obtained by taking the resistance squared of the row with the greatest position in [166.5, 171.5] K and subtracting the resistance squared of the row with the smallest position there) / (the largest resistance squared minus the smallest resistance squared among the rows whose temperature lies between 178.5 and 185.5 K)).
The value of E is 2.6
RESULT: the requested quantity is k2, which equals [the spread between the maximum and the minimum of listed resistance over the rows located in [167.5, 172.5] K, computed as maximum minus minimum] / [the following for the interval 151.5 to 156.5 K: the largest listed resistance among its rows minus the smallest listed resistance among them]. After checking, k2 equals 2.0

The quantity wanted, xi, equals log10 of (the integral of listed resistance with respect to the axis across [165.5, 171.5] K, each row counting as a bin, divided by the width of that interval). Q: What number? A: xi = 2.06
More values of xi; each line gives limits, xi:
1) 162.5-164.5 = 2.13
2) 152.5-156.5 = 2.38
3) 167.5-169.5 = 2.04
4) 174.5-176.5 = 2.28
